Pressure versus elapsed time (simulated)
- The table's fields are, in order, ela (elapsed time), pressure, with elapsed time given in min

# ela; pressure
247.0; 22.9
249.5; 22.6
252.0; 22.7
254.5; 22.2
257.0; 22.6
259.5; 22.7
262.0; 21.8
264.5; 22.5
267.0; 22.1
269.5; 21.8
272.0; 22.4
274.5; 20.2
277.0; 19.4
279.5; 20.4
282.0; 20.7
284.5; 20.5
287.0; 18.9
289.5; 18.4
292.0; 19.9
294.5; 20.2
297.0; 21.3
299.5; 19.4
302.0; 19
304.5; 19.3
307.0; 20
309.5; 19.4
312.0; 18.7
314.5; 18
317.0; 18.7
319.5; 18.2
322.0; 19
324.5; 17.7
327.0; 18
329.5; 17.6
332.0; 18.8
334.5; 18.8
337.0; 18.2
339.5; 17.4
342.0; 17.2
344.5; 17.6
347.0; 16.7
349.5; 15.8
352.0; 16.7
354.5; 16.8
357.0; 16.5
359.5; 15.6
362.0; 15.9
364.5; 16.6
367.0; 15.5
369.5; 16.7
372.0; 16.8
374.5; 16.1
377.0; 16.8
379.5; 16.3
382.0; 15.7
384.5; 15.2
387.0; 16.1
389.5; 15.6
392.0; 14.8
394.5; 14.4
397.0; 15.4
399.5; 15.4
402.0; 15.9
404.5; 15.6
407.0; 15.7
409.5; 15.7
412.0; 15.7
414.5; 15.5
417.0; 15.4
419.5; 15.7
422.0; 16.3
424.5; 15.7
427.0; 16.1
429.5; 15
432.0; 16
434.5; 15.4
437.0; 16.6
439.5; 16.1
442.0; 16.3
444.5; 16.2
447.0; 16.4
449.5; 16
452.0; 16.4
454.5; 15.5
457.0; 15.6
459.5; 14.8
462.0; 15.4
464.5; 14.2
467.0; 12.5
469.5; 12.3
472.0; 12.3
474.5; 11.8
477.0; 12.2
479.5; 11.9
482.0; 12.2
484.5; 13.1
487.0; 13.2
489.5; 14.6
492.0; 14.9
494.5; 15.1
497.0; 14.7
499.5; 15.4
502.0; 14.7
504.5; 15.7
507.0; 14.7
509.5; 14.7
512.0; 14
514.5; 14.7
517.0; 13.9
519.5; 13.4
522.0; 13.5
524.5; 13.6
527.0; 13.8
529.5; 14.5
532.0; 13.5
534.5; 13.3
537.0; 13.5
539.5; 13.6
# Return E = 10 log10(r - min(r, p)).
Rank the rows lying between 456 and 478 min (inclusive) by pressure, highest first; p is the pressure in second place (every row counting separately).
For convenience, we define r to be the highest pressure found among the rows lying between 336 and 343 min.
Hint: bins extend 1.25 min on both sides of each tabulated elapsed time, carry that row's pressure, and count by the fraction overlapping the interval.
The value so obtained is 4.5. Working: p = 15.4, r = 18.2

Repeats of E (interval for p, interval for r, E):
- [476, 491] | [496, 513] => 4.0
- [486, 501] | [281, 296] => 7.5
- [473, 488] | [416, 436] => 5.1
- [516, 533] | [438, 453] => 4.0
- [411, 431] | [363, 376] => -1.5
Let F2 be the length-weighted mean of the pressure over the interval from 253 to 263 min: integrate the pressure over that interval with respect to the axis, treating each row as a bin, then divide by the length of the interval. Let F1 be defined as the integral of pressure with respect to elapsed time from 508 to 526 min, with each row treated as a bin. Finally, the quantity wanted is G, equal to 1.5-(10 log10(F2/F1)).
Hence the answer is 12.0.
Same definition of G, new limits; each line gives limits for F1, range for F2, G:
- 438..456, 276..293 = 13.2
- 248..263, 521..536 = 15.4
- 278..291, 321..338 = 13.0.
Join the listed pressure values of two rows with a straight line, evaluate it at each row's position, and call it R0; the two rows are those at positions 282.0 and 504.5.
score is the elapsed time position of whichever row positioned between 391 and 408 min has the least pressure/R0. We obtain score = 394.5 min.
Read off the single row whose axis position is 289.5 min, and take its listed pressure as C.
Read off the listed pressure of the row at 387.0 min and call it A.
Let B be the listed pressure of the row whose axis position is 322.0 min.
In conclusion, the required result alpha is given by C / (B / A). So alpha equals 15.6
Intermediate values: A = 16.1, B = 19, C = 18.4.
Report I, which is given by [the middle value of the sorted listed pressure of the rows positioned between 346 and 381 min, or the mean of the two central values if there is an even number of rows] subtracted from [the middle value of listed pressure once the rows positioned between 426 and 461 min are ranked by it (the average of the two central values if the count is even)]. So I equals -0.5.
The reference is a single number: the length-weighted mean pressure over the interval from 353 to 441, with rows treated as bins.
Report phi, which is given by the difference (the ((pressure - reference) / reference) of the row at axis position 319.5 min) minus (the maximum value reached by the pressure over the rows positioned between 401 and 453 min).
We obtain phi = -16.5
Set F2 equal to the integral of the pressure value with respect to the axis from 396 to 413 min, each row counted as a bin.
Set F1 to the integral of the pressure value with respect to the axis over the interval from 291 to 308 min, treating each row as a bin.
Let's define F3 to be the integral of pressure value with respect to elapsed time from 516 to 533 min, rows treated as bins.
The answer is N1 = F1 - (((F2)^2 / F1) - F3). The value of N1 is 362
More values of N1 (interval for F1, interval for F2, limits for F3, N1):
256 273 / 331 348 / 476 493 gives 360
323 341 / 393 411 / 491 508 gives 344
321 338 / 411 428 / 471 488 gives 290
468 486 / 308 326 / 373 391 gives 4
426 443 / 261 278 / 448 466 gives 55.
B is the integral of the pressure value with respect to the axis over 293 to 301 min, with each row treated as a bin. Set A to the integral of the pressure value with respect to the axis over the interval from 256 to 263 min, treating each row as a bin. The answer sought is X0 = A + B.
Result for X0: 319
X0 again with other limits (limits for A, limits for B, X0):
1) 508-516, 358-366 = 244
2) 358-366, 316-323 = 259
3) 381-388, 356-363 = 221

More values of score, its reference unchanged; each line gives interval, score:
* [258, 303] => 289.5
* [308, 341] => 324.5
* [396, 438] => 397.0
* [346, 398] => 394.5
